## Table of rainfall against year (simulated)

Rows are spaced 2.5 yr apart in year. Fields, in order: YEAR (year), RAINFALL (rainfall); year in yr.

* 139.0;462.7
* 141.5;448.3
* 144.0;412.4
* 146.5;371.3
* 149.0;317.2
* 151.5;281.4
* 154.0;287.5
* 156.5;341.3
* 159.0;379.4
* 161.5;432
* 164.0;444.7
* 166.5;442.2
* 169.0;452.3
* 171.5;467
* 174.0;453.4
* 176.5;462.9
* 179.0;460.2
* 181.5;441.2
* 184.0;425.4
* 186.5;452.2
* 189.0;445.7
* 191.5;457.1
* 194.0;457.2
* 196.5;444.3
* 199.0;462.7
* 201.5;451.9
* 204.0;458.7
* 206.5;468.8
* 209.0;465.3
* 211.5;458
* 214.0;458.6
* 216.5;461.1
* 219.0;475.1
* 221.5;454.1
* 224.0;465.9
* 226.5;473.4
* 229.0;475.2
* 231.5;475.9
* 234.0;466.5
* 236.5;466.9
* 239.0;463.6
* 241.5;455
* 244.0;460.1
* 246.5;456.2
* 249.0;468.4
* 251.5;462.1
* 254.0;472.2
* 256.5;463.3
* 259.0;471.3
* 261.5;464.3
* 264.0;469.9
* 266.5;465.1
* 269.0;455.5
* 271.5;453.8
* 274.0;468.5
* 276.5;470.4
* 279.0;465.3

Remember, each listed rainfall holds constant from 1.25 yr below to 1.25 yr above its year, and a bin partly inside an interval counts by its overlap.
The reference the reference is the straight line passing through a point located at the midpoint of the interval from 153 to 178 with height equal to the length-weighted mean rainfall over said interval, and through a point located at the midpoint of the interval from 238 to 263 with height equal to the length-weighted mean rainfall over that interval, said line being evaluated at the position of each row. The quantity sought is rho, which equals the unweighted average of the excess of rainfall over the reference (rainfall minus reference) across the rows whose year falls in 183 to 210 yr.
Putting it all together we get 19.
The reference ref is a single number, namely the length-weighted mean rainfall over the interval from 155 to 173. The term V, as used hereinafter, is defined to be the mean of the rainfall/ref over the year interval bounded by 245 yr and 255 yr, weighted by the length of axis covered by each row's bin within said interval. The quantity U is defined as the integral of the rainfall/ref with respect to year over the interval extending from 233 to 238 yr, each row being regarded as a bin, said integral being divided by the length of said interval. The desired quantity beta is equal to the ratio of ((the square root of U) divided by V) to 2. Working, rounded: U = 1.108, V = 1.10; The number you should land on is 0.477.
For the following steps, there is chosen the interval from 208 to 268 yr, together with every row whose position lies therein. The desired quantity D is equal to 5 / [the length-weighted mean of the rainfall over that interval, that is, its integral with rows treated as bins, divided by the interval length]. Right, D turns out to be 0.0107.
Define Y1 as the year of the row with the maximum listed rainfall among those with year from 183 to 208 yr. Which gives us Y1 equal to 206.5 yr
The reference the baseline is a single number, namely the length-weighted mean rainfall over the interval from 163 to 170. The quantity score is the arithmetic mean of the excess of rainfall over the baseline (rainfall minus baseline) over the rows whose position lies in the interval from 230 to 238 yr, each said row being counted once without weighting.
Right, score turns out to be 24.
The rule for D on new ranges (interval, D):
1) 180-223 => 0.0110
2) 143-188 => 0.0123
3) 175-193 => 0.0111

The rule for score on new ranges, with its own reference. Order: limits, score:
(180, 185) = -13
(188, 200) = 7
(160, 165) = -8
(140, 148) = -36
